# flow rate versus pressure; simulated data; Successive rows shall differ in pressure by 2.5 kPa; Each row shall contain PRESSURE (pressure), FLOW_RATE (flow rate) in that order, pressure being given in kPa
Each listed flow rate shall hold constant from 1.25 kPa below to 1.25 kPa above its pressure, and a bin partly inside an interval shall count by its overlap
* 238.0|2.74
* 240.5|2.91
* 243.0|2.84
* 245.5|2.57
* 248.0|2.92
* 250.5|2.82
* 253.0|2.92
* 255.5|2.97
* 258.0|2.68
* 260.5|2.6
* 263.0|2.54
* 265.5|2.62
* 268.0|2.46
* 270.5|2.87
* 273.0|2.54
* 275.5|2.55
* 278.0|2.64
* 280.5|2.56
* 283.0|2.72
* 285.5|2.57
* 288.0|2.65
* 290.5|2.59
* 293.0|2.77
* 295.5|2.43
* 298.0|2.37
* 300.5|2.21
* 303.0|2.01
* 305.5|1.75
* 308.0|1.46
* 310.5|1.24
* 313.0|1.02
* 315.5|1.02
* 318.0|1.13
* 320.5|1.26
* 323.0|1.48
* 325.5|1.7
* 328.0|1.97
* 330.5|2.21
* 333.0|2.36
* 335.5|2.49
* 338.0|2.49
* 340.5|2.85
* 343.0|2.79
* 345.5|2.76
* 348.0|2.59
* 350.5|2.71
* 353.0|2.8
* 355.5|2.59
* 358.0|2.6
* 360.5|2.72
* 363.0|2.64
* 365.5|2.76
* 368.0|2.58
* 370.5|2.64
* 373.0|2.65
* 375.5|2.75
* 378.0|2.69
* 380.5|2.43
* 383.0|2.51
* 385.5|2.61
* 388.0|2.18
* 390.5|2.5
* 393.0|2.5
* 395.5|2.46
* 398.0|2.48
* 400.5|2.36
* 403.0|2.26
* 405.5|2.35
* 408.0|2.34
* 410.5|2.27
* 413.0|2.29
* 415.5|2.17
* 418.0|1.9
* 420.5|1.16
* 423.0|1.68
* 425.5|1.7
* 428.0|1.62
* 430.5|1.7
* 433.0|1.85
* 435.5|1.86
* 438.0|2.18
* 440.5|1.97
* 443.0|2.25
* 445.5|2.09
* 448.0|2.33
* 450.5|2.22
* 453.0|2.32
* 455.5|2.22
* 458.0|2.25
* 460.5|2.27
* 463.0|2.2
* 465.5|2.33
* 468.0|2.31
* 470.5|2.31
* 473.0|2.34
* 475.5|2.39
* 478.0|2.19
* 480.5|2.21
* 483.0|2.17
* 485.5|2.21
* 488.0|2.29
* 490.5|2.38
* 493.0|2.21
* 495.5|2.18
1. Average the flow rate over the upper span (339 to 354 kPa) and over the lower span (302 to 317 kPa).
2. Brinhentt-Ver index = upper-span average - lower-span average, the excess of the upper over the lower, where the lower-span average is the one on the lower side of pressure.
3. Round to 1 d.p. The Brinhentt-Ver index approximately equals 1.3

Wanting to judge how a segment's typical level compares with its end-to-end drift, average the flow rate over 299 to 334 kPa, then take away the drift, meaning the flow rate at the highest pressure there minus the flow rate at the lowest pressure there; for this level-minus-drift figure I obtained 1.5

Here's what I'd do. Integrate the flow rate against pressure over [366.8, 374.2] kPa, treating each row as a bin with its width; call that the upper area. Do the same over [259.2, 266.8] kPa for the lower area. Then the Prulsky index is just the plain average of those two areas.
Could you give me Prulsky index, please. 19.5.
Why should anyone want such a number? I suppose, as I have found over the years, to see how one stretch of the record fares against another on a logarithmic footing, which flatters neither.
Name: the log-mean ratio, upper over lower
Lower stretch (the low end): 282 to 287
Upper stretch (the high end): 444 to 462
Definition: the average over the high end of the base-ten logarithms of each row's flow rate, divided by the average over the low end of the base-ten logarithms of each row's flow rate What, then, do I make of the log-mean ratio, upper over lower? 0.83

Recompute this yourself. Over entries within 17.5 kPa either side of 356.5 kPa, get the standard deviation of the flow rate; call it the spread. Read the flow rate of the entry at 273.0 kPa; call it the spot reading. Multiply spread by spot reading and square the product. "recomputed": 0.05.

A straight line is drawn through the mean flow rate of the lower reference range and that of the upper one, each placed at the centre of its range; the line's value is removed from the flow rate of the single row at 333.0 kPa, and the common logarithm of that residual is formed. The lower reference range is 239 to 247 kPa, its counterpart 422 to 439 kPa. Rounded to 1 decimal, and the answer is -1.3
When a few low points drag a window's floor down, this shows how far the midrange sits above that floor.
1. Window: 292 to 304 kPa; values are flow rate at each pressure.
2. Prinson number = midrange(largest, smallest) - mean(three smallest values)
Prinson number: 0.19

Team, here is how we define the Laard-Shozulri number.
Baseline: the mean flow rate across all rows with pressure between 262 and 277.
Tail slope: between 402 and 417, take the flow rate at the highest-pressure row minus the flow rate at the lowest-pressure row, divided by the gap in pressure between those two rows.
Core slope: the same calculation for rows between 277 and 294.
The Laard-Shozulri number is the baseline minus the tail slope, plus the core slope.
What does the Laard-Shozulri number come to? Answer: 2.61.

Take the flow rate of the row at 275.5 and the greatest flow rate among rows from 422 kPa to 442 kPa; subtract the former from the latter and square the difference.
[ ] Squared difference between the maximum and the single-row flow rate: 0.14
